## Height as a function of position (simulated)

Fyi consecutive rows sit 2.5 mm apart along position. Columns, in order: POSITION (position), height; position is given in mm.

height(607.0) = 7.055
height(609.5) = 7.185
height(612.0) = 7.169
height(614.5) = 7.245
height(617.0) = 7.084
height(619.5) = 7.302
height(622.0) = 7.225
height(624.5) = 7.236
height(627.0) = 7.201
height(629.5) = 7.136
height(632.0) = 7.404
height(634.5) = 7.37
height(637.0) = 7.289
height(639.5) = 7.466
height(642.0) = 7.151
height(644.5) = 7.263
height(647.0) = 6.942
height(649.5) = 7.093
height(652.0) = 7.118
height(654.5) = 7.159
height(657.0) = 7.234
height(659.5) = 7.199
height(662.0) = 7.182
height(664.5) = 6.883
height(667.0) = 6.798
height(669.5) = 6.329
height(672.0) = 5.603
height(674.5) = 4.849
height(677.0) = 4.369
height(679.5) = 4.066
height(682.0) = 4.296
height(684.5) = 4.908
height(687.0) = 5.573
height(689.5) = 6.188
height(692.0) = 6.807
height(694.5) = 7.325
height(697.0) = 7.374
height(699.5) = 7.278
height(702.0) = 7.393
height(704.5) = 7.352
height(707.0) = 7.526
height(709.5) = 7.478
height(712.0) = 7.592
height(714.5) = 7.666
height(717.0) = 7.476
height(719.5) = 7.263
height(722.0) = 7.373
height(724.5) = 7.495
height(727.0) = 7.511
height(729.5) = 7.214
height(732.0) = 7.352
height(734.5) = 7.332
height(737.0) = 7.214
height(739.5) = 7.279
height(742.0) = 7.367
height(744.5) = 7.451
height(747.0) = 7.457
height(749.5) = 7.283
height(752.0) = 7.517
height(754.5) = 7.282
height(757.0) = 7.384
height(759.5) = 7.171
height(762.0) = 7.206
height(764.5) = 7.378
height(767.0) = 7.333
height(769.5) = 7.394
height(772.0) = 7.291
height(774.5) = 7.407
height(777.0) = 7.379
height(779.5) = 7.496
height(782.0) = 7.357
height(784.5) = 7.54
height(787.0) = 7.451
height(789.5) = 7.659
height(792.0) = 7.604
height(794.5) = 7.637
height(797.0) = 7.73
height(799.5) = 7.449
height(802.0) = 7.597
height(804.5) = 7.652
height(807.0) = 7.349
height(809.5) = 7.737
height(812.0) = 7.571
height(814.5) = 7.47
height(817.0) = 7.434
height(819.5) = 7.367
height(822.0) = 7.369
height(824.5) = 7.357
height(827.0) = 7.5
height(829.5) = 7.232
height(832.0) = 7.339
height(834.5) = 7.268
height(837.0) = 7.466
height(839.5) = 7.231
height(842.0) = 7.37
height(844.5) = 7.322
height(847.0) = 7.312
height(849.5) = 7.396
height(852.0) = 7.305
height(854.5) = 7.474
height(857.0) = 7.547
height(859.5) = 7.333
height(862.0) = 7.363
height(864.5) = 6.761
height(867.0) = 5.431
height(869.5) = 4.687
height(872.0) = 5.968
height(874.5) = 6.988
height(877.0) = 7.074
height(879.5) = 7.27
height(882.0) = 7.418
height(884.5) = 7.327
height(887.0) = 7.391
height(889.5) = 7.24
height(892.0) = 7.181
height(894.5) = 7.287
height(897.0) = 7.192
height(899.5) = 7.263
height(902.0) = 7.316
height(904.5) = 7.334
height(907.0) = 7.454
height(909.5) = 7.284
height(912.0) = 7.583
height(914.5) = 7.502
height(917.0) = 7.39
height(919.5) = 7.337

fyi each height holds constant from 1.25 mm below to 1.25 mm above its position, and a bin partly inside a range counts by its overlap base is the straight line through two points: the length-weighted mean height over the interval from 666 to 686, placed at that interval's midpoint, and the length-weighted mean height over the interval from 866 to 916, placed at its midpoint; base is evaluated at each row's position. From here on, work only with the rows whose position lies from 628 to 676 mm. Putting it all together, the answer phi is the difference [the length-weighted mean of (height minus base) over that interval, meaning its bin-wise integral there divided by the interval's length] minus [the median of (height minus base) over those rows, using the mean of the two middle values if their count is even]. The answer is -0.226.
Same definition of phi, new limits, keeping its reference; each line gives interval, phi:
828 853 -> 0.007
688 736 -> -0.082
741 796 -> 0.013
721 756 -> -0.009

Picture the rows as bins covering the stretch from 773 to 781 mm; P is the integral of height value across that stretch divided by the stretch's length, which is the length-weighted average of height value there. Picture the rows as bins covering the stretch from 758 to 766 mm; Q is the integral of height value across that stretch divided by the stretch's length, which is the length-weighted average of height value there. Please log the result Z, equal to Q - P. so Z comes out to -0.2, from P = 7.42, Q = 7.26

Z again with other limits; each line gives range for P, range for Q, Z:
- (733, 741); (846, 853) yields 0.1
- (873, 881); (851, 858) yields 0.4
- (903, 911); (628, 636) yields -0.1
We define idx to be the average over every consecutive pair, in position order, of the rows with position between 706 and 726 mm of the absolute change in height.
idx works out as 0.124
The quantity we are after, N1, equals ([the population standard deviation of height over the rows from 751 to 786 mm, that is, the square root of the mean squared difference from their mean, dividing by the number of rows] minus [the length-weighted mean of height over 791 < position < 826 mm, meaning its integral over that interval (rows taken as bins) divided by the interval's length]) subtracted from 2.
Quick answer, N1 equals 9.42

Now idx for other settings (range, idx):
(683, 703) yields 0.382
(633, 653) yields 0.169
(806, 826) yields 0.110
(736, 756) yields 0.127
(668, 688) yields 0.539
